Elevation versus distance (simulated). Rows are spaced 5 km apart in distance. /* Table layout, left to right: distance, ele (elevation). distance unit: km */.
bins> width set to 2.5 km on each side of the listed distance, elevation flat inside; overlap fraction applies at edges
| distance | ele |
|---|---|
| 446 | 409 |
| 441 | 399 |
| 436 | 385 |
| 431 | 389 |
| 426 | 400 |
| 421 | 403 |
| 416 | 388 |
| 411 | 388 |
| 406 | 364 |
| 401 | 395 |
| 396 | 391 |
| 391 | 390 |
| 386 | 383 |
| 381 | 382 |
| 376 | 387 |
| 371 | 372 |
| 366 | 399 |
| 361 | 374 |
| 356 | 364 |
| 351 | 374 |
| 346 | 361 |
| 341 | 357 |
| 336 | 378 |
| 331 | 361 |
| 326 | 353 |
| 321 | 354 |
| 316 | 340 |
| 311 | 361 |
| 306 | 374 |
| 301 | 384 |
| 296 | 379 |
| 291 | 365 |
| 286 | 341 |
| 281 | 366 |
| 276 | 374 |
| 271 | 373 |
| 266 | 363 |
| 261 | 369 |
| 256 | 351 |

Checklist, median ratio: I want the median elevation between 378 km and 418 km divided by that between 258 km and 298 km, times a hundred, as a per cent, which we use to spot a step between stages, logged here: 106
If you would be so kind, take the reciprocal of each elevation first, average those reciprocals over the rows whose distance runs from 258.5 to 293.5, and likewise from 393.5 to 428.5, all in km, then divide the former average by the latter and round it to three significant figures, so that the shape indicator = 1.07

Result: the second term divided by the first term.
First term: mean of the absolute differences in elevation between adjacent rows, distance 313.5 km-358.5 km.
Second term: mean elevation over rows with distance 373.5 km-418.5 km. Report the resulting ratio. 35.0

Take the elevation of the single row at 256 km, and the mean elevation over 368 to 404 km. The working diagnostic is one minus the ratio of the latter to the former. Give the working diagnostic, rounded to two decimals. -0.10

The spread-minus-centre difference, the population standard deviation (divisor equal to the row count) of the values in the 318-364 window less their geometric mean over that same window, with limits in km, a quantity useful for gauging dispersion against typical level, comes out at -355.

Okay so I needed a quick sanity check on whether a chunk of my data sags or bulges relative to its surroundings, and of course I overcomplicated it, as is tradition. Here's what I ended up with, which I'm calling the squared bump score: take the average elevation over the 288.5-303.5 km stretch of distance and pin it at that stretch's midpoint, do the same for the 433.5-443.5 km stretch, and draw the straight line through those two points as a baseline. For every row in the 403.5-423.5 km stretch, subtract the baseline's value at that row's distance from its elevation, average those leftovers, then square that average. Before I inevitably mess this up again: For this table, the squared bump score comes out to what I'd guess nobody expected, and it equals 12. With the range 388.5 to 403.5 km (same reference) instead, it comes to 23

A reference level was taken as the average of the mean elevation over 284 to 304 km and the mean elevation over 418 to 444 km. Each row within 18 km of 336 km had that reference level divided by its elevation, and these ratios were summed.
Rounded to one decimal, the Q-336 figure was 7.4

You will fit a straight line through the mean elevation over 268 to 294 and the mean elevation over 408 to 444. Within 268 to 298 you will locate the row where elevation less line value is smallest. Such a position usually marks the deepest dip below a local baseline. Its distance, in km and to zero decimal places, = 286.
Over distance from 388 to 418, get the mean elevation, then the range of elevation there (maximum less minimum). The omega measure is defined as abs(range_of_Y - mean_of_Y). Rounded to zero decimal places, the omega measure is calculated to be 355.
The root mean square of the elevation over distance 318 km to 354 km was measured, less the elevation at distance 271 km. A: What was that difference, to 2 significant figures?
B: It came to -10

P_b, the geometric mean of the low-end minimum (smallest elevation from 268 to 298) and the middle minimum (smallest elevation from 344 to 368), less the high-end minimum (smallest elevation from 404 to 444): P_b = -13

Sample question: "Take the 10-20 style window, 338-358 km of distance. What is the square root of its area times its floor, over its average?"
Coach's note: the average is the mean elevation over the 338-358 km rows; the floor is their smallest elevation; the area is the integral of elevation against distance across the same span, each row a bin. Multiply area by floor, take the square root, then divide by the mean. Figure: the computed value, 4.43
